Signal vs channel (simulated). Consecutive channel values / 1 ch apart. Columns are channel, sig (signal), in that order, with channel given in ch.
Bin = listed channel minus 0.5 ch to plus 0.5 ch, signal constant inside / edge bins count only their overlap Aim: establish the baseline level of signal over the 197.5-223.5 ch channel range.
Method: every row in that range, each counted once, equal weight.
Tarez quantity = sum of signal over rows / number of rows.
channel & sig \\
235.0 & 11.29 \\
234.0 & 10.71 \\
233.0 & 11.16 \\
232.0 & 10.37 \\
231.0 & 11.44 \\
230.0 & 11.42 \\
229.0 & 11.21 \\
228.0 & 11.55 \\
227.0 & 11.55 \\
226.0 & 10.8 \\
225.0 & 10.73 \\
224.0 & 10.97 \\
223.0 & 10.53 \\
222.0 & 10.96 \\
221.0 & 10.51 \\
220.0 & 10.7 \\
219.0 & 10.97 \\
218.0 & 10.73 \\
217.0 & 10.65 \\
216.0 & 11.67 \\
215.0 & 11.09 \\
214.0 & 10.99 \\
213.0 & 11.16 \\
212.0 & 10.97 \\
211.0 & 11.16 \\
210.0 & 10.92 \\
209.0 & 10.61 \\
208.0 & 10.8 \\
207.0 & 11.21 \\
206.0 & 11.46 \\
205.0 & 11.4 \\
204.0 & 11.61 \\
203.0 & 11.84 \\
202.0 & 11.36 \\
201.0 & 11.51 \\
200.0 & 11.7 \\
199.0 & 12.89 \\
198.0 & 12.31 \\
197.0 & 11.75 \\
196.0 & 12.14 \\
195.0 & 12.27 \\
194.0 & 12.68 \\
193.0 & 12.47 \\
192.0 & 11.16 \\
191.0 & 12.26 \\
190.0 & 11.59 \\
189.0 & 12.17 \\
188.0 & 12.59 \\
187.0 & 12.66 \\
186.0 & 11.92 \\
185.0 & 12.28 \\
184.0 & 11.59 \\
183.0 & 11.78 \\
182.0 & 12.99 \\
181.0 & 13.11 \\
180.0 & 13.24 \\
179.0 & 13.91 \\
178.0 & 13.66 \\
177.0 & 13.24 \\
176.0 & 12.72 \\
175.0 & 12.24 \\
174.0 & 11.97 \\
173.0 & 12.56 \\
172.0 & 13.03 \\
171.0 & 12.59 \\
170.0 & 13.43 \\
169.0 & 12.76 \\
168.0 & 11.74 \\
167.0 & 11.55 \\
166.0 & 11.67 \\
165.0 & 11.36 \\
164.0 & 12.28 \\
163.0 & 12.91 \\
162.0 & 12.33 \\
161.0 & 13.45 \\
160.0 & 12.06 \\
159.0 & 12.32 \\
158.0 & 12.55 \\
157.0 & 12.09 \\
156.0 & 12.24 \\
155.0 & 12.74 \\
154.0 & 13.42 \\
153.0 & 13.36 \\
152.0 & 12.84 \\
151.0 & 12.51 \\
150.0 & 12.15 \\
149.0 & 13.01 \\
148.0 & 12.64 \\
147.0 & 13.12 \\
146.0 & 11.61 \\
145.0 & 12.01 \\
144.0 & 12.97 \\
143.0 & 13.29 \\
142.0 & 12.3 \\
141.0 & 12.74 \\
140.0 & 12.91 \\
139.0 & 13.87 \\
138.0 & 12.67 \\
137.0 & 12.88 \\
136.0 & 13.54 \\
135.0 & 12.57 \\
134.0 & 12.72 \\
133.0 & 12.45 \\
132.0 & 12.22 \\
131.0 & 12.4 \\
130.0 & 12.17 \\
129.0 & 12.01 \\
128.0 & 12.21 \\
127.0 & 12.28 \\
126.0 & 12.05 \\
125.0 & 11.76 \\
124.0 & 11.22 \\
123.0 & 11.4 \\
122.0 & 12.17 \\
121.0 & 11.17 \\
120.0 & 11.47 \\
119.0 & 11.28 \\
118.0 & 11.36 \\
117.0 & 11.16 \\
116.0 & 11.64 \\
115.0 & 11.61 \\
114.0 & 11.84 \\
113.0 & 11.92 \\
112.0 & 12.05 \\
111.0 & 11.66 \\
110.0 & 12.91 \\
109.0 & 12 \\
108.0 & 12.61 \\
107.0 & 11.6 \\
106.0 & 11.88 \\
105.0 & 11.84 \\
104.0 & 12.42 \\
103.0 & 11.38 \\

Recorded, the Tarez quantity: 11.2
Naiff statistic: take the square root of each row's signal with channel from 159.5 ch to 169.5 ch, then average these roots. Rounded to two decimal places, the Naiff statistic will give 3.49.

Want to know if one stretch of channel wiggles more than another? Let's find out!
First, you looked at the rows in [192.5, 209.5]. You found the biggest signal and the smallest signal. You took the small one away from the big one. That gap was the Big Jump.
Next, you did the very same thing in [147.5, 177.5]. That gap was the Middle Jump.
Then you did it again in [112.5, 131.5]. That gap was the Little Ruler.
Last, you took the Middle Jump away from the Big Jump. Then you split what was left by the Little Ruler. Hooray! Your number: 0.15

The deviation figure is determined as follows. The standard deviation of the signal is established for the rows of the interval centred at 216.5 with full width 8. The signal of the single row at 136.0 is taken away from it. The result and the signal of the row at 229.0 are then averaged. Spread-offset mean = -1.0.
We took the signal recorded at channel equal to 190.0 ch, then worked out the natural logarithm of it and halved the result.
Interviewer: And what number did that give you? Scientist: 1.23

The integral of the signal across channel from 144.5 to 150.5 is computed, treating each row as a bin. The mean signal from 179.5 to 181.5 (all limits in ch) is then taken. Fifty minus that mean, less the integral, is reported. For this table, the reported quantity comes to -38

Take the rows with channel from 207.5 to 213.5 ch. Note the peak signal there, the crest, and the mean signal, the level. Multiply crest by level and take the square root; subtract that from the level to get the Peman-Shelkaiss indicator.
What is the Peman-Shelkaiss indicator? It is -0.11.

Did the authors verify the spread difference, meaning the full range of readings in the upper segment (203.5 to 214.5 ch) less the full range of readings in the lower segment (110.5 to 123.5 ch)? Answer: 0.0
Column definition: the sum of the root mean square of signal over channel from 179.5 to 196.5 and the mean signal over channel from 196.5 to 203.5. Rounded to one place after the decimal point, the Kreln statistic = 24.2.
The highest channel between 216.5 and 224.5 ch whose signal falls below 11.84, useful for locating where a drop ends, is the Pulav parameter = 224.0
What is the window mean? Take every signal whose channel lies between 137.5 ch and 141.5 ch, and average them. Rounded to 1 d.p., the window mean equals 13.0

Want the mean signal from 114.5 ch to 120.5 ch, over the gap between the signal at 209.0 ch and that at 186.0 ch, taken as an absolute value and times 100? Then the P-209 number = 872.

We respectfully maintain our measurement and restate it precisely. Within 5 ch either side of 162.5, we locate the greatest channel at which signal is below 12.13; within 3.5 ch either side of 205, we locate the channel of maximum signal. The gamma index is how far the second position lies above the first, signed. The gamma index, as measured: 36 ch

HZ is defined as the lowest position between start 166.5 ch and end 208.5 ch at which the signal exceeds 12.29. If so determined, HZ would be 169.0 ch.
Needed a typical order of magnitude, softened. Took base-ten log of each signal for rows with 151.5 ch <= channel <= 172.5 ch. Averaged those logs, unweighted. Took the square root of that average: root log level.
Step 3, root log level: 1.05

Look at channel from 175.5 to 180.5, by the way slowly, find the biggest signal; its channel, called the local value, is 179.0 ch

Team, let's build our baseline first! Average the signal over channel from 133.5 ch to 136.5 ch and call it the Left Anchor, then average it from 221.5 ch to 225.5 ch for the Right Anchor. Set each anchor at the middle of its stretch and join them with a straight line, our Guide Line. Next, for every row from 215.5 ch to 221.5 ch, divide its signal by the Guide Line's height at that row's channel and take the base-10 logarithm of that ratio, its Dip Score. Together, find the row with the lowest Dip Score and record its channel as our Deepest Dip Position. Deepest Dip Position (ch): 221.0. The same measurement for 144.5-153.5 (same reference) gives 146.0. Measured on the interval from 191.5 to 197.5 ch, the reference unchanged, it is 192.0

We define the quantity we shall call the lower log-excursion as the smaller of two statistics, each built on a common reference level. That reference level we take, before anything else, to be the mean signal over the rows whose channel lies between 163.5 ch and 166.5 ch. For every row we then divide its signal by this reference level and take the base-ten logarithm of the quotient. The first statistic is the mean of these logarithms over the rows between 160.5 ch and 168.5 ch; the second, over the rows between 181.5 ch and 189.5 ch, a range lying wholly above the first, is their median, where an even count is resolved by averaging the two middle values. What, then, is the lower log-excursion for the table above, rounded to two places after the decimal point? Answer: 0.01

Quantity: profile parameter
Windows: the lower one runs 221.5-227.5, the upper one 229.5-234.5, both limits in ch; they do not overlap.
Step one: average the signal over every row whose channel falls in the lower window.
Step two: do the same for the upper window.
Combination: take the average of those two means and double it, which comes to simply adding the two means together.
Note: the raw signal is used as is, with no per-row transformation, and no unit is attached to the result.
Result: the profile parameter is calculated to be 21.9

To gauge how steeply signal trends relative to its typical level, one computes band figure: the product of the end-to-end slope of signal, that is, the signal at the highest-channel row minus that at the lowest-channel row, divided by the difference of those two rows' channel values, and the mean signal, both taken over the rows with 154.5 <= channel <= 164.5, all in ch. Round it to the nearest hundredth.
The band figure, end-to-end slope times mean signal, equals -0.64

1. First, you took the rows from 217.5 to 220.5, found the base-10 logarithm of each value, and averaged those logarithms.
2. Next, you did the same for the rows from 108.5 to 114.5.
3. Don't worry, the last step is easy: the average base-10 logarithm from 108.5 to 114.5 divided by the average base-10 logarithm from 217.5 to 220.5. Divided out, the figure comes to 1.046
